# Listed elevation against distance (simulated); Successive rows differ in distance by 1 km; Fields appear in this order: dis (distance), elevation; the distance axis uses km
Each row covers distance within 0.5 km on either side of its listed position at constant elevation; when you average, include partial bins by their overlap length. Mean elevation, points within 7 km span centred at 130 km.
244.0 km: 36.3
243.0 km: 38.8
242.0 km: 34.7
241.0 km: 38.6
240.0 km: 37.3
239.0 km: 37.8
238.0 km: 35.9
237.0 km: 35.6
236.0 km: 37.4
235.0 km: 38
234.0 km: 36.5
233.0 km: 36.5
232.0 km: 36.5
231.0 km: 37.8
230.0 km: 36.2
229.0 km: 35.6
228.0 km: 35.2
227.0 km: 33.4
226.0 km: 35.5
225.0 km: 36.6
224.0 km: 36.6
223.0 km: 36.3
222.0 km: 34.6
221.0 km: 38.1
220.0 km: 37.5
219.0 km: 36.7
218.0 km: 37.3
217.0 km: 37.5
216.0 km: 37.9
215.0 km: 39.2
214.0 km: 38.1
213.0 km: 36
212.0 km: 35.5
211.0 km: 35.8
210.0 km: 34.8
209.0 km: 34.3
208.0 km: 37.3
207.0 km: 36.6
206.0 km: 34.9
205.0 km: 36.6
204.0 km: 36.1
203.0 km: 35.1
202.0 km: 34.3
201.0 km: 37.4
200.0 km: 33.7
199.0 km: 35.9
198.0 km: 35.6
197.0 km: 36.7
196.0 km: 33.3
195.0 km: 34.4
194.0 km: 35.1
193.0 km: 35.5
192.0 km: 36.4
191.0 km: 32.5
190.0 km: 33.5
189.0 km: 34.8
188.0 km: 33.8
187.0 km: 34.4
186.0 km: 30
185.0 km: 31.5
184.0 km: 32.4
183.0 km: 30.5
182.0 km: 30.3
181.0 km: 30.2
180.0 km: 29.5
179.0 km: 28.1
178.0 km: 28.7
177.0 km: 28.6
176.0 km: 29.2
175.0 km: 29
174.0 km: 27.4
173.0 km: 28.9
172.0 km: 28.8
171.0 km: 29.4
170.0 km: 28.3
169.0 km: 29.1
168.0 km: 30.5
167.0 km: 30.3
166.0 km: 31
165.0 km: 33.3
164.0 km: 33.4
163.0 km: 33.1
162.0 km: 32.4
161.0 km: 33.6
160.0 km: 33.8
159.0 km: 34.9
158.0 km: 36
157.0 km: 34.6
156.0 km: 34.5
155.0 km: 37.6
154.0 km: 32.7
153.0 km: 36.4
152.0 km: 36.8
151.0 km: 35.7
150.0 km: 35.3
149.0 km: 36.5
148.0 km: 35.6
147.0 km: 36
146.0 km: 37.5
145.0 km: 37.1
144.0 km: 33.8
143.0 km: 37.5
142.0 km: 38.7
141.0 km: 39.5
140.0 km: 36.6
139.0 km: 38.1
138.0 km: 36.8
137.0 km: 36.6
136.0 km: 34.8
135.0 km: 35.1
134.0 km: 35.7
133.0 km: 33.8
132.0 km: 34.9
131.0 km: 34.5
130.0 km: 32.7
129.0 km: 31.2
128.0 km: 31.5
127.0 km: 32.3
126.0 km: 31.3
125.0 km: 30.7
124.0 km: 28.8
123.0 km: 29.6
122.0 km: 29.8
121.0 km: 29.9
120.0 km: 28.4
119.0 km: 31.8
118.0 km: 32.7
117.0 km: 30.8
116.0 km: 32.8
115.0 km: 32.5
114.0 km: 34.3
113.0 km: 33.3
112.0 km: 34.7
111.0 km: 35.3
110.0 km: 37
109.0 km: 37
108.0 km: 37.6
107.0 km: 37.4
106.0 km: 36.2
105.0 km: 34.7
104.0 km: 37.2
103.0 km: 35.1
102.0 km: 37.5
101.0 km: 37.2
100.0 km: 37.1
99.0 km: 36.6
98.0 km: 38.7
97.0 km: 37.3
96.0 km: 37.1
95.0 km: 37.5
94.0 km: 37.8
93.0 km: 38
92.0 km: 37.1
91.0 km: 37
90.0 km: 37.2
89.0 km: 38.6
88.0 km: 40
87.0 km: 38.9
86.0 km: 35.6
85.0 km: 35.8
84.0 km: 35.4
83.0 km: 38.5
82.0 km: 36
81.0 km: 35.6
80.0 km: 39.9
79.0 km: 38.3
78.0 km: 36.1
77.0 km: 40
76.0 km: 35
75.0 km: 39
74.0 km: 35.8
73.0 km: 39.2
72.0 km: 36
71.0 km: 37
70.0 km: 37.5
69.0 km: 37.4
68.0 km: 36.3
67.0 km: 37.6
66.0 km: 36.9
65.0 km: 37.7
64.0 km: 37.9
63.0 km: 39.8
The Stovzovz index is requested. 33.0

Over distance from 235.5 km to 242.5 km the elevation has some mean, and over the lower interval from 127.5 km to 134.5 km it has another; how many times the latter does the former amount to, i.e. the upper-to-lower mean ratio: 1.10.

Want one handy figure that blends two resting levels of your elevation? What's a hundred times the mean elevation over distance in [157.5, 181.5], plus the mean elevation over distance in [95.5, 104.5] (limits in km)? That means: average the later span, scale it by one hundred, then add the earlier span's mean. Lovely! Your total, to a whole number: 3110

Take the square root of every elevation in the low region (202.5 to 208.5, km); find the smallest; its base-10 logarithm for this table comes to 0.771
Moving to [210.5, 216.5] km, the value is 0.775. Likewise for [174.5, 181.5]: 0.724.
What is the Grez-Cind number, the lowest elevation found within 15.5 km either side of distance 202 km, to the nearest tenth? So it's 32.5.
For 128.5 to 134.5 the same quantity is 31.2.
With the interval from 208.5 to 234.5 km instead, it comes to 33.4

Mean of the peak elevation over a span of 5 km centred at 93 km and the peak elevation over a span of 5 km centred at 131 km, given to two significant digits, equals 36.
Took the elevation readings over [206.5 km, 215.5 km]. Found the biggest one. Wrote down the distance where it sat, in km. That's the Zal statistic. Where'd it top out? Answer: 215.0 km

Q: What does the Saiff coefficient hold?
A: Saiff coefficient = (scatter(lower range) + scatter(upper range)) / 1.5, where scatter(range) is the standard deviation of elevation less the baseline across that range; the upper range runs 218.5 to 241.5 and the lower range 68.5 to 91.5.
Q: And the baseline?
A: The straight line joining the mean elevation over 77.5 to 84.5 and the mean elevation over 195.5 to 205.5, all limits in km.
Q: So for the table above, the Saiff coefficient 1.9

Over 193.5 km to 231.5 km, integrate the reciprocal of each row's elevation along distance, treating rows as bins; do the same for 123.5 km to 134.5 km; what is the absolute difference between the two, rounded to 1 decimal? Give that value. 0.7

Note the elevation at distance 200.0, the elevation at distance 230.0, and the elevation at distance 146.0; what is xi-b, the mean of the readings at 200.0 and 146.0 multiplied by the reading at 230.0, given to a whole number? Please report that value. 1289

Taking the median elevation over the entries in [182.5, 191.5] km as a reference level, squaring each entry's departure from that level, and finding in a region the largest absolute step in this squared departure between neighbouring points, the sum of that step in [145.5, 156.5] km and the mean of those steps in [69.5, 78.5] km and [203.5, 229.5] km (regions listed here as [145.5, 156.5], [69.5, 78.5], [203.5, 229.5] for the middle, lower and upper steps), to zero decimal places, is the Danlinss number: 64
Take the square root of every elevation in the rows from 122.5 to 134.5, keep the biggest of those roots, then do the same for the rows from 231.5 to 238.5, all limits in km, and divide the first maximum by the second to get 0.97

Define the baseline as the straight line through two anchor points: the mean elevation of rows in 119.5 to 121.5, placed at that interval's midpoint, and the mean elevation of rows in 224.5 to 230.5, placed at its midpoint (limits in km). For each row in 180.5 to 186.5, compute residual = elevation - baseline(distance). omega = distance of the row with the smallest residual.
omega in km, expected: 186.0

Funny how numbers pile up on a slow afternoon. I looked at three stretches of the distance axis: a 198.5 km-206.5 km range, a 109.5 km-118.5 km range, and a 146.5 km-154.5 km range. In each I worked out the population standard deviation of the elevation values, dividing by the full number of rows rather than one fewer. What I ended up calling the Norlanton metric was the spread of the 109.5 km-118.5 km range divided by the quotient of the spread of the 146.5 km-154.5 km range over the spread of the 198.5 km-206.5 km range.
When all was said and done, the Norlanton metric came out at 1.64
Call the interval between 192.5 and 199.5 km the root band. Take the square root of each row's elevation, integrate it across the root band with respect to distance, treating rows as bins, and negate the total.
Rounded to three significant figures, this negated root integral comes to -41.5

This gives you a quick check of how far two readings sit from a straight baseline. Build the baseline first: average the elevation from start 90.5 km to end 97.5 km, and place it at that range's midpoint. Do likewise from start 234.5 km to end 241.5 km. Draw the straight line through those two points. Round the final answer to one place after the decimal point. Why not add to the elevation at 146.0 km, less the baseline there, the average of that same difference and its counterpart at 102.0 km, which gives 0.3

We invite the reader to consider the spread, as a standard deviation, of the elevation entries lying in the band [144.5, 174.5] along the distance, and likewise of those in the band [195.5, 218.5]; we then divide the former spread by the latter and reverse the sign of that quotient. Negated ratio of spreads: -2.1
